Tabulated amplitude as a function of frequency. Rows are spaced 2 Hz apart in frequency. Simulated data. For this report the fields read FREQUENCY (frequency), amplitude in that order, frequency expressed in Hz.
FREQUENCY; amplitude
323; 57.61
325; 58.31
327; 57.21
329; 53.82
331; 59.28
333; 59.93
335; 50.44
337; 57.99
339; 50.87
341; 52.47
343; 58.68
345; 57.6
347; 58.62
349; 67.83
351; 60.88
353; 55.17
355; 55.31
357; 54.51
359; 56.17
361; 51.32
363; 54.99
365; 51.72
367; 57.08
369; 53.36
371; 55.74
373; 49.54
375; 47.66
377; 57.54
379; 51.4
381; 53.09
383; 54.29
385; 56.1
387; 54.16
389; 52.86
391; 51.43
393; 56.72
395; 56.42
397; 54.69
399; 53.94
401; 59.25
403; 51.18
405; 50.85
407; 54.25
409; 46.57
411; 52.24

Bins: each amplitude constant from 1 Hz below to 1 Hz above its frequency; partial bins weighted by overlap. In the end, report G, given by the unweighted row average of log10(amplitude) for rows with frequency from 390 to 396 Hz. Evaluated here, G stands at 1.74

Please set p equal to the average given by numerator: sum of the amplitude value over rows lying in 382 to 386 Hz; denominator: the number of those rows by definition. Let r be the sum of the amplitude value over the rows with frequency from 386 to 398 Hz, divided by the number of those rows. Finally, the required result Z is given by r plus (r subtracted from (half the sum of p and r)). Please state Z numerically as 54.8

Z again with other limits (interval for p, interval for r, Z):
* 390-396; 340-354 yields 56.8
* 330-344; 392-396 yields 56.1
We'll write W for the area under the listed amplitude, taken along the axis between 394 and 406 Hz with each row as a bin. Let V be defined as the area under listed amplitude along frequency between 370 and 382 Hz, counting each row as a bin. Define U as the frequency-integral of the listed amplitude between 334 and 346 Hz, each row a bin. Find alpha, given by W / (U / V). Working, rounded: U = 656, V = 630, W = 653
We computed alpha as 627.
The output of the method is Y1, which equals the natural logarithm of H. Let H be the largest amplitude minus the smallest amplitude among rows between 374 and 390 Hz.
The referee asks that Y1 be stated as 2.29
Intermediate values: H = 9.9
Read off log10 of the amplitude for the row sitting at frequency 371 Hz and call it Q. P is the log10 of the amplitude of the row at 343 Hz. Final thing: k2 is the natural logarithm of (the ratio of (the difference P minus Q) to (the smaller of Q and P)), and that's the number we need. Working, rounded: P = 1.77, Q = 1.75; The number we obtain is -4.4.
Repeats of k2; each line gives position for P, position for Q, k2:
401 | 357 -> -3.9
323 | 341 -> -3.7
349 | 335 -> -2.6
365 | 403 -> -5.9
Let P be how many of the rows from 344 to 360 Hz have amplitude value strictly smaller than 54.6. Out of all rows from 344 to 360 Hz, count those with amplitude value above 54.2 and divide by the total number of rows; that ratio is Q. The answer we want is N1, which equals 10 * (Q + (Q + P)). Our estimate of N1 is 30.0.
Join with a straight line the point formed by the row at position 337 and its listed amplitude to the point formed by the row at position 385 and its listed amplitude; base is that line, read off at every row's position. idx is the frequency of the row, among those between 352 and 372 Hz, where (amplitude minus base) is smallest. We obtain 361 Hz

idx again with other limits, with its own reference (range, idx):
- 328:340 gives 335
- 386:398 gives 391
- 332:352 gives 335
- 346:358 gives 357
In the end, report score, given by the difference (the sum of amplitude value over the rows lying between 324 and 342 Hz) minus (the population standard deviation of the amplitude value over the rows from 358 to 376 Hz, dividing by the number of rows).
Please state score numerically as 497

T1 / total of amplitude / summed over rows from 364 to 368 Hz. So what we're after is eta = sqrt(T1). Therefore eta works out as 10.4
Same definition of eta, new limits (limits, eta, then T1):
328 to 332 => 10.6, 113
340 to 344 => 10.5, 111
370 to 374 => 10.3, 105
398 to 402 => 10.6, 113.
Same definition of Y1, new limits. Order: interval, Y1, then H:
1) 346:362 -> 2.80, 16.5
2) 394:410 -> 2.54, 12.7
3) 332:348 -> 2.25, 9.5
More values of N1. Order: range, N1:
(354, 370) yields 52.5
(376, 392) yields 67.5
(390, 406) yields 50.0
